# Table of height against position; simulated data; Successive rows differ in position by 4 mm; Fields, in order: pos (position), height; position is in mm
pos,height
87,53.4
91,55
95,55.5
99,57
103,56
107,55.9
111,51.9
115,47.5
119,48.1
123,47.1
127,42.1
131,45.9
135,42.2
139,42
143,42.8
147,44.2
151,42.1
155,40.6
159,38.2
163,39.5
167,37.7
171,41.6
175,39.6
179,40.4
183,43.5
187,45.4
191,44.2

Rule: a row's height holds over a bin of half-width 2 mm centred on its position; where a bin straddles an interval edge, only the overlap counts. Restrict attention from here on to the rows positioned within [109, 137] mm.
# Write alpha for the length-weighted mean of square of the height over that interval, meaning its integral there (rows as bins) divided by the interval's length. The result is 2163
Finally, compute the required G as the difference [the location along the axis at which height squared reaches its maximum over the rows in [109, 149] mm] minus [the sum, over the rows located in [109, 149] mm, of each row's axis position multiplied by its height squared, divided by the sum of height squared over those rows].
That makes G -16.7 mm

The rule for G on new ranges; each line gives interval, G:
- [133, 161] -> 0.4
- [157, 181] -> 1.7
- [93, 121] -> -7.0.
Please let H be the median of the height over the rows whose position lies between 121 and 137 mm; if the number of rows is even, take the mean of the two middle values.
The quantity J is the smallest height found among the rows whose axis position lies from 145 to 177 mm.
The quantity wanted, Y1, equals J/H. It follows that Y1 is 0.86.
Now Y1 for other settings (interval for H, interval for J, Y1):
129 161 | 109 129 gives 1.00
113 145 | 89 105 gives 1.24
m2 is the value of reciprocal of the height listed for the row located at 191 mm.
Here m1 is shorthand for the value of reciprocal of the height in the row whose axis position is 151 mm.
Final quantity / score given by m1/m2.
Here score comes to 1.05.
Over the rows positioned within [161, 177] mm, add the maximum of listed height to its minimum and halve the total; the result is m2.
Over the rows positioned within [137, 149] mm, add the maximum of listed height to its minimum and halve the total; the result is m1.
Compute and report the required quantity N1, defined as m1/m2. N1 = 1.09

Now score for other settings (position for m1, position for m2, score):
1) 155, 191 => 1.09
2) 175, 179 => 1.02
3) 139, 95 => 1.32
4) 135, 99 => 1.35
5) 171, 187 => 1.09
